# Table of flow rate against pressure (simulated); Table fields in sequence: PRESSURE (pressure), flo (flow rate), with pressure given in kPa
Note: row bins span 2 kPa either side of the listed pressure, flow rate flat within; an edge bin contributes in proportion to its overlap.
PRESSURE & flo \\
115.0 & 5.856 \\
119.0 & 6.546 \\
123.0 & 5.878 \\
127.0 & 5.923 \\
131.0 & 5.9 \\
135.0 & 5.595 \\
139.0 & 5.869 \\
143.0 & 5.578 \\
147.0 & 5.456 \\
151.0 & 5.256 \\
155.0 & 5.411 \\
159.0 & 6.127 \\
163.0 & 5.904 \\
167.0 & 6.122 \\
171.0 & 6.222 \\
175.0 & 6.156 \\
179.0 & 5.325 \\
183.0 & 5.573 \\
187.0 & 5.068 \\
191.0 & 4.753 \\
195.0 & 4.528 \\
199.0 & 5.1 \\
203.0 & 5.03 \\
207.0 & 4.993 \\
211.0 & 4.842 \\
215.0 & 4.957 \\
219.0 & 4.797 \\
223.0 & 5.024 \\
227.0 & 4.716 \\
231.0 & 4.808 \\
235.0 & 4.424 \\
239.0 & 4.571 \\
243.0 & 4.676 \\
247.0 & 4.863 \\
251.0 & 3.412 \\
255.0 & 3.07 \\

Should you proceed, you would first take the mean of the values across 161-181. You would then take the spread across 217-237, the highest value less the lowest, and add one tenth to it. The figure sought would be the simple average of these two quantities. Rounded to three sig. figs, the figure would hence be 3.32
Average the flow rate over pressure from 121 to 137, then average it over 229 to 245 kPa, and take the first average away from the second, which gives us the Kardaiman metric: -1.20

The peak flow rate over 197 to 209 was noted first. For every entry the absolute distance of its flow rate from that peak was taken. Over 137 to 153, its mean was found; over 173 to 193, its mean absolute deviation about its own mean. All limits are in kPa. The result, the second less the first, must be -0.17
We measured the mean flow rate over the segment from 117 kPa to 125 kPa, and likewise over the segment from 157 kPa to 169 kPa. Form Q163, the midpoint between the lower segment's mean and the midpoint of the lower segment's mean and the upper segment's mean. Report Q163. 6.2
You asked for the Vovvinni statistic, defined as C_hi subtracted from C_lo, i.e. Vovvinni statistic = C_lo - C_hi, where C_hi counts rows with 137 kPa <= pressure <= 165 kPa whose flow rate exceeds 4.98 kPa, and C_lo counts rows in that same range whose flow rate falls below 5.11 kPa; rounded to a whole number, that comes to -7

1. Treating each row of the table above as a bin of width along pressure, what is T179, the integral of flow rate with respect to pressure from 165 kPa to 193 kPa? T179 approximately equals 157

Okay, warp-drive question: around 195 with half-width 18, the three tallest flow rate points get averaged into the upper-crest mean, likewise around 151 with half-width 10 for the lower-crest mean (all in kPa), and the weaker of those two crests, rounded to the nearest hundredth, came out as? 5.33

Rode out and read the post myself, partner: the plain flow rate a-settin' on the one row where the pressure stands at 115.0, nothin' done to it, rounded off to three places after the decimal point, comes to 5.856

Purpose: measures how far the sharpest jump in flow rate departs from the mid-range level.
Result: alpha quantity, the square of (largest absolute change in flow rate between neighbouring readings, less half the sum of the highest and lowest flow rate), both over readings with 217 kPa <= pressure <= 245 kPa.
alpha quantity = 18.8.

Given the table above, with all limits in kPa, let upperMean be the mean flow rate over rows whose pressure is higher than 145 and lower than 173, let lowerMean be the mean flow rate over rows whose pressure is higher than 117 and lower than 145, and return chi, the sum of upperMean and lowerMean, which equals 11.7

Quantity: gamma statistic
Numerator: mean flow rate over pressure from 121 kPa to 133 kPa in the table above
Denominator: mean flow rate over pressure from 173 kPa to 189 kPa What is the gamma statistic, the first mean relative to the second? 1.07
